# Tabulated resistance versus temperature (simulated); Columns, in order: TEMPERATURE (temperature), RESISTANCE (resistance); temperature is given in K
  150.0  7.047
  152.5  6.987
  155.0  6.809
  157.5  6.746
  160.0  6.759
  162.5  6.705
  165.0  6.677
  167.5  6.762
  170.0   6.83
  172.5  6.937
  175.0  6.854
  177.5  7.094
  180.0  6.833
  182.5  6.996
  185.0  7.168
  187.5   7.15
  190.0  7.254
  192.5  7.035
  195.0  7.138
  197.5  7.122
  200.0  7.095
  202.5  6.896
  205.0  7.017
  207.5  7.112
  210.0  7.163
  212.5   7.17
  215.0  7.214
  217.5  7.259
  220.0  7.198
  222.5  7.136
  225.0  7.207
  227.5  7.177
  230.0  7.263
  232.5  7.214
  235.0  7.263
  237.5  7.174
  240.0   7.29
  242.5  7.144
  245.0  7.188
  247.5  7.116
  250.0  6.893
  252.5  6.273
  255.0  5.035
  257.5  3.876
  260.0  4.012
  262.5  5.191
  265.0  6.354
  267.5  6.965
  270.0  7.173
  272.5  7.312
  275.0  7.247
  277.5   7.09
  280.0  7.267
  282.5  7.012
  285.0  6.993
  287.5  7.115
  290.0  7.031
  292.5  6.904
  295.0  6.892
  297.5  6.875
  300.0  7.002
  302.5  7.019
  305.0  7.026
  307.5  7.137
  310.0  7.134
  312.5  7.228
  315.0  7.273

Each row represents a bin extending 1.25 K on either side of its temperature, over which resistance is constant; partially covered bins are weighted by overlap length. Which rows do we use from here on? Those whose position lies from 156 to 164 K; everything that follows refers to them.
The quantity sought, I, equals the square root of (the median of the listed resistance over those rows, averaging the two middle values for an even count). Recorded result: 2.597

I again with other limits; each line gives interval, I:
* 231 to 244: 2.686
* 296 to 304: 2.646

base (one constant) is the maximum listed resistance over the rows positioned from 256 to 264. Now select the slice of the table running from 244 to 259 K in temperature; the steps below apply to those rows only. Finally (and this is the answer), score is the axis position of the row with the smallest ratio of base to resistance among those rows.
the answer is 245.0 K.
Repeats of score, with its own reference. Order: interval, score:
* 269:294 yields 272.5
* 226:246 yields 240.0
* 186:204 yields 190.0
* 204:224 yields 217.5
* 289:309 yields 307.5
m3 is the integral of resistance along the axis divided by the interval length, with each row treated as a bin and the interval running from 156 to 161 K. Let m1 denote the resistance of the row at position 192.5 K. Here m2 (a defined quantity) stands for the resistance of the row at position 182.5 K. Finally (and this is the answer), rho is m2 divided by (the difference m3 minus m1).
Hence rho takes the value -25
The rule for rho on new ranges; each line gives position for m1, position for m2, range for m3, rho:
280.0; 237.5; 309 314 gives -91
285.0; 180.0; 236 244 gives 32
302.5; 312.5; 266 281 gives 51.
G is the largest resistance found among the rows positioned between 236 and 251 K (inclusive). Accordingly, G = 7.29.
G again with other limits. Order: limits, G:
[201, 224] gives 7.259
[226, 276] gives 7.312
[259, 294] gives 7.312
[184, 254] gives 7.29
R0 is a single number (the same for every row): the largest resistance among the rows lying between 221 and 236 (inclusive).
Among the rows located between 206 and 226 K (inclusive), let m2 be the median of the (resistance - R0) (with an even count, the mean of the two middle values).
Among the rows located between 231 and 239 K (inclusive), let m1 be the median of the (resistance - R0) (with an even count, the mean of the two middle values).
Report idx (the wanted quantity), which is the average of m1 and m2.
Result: -0.06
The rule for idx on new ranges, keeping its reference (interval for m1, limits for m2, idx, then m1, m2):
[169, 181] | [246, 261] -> -1.01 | -0.41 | -1.61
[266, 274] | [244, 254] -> -0.17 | -0.09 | -0.26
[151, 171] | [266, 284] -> -0.30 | -0.50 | -0.09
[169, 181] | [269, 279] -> -0.23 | -0.41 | -0.05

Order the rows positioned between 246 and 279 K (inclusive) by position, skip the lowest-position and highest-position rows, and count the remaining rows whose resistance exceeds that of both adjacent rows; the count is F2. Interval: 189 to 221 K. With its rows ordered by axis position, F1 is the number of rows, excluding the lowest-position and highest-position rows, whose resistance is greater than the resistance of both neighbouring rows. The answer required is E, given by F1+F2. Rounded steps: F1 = 2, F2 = 1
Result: 3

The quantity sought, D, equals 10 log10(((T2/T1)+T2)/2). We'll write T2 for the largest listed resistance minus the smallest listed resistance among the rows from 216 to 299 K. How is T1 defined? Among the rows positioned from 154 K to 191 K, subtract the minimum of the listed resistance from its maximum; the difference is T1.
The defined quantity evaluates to 7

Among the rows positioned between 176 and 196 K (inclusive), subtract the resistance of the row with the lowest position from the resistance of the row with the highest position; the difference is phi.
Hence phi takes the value 0.0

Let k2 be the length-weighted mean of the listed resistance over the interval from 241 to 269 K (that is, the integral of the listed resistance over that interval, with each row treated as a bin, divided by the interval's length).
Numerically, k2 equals 6.03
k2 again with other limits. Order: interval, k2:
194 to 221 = 7.13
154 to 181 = 6.82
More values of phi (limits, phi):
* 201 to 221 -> 0.3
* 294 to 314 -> 0.3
